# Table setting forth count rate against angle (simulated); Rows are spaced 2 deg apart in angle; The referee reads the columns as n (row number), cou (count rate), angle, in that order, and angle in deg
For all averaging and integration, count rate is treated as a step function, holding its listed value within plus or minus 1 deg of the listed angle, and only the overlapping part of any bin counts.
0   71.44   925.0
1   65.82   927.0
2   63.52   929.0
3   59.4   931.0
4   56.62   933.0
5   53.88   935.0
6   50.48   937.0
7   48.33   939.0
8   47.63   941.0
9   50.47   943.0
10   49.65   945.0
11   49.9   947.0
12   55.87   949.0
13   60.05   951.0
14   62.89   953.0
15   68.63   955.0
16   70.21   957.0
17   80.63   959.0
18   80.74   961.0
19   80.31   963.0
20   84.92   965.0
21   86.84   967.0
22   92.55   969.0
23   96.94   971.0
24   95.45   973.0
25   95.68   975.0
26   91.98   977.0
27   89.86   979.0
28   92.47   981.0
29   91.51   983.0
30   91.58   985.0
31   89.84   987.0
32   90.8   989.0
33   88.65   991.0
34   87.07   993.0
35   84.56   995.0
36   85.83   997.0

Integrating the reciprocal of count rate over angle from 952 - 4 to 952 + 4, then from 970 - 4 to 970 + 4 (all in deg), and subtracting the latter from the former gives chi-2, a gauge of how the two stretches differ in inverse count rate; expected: 0.044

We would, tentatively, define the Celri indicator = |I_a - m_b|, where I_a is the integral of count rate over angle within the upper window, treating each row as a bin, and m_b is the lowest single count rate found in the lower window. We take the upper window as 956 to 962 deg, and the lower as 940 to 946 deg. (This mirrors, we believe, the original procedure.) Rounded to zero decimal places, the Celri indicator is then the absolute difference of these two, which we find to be 416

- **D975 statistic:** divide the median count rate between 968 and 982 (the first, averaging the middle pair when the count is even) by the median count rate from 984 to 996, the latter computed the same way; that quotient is 1.0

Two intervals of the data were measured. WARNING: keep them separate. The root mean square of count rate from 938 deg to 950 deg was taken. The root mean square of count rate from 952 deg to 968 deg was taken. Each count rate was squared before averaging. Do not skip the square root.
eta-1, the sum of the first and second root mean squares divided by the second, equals 1.65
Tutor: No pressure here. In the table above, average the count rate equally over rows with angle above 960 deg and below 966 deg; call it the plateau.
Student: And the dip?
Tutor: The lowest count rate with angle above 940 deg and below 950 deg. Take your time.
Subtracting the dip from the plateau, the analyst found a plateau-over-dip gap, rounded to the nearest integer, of 34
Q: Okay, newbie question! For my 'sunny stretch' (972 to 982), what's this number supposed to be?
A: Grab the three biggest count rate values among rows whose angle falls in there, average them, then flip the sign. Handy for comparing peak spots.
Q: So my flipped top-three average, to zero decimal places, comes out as -95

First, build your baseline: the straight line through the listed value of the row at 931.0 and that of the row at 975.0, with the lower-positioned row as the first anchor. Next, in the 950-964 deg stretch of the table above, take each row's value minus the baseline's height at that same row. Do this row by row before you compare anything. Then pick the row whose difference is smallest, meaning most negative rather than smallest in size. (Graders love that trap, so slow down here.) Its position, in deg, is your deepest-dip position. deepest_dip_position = 951.0 deg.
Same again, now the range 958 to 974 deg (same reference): 963.0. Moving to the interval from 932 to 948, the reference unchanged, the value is 947.0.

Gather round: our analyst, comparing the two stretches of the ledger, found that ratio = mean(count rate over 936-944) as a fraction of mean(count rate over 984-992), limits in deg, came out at 0.55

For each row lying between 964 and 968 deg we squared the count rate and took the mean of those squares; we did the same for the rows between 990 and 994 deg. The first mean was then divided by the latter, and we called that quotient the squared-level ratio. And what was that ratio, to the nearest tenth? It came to 1.0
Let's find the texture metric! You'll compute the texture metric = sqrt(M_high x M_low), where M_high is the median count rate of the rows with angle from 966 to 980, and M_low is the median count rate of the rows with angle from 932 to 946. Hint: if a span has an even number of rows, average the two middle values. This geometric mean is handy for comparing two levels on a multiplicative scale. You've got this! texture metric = 68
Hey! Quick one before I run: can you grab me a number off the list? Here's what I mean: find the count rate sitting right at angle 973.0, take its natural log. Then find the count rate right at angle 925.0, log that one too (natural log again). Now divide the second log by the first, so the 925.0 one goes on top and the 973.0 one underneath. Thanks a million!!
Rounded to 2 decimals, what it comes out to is 0.94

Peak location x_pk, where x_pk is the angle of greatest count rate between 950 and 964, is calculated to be 961.0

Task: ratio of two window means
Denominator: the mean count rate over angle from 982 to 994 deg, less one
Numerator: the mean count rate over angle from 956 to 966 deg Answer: 0.89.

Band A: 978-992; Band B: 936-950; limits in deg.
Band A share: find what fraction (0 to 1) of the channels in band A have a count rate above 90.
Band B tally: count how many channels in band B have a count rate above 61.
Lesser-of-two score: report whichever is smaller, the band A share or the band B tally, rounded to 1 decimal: 0.0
